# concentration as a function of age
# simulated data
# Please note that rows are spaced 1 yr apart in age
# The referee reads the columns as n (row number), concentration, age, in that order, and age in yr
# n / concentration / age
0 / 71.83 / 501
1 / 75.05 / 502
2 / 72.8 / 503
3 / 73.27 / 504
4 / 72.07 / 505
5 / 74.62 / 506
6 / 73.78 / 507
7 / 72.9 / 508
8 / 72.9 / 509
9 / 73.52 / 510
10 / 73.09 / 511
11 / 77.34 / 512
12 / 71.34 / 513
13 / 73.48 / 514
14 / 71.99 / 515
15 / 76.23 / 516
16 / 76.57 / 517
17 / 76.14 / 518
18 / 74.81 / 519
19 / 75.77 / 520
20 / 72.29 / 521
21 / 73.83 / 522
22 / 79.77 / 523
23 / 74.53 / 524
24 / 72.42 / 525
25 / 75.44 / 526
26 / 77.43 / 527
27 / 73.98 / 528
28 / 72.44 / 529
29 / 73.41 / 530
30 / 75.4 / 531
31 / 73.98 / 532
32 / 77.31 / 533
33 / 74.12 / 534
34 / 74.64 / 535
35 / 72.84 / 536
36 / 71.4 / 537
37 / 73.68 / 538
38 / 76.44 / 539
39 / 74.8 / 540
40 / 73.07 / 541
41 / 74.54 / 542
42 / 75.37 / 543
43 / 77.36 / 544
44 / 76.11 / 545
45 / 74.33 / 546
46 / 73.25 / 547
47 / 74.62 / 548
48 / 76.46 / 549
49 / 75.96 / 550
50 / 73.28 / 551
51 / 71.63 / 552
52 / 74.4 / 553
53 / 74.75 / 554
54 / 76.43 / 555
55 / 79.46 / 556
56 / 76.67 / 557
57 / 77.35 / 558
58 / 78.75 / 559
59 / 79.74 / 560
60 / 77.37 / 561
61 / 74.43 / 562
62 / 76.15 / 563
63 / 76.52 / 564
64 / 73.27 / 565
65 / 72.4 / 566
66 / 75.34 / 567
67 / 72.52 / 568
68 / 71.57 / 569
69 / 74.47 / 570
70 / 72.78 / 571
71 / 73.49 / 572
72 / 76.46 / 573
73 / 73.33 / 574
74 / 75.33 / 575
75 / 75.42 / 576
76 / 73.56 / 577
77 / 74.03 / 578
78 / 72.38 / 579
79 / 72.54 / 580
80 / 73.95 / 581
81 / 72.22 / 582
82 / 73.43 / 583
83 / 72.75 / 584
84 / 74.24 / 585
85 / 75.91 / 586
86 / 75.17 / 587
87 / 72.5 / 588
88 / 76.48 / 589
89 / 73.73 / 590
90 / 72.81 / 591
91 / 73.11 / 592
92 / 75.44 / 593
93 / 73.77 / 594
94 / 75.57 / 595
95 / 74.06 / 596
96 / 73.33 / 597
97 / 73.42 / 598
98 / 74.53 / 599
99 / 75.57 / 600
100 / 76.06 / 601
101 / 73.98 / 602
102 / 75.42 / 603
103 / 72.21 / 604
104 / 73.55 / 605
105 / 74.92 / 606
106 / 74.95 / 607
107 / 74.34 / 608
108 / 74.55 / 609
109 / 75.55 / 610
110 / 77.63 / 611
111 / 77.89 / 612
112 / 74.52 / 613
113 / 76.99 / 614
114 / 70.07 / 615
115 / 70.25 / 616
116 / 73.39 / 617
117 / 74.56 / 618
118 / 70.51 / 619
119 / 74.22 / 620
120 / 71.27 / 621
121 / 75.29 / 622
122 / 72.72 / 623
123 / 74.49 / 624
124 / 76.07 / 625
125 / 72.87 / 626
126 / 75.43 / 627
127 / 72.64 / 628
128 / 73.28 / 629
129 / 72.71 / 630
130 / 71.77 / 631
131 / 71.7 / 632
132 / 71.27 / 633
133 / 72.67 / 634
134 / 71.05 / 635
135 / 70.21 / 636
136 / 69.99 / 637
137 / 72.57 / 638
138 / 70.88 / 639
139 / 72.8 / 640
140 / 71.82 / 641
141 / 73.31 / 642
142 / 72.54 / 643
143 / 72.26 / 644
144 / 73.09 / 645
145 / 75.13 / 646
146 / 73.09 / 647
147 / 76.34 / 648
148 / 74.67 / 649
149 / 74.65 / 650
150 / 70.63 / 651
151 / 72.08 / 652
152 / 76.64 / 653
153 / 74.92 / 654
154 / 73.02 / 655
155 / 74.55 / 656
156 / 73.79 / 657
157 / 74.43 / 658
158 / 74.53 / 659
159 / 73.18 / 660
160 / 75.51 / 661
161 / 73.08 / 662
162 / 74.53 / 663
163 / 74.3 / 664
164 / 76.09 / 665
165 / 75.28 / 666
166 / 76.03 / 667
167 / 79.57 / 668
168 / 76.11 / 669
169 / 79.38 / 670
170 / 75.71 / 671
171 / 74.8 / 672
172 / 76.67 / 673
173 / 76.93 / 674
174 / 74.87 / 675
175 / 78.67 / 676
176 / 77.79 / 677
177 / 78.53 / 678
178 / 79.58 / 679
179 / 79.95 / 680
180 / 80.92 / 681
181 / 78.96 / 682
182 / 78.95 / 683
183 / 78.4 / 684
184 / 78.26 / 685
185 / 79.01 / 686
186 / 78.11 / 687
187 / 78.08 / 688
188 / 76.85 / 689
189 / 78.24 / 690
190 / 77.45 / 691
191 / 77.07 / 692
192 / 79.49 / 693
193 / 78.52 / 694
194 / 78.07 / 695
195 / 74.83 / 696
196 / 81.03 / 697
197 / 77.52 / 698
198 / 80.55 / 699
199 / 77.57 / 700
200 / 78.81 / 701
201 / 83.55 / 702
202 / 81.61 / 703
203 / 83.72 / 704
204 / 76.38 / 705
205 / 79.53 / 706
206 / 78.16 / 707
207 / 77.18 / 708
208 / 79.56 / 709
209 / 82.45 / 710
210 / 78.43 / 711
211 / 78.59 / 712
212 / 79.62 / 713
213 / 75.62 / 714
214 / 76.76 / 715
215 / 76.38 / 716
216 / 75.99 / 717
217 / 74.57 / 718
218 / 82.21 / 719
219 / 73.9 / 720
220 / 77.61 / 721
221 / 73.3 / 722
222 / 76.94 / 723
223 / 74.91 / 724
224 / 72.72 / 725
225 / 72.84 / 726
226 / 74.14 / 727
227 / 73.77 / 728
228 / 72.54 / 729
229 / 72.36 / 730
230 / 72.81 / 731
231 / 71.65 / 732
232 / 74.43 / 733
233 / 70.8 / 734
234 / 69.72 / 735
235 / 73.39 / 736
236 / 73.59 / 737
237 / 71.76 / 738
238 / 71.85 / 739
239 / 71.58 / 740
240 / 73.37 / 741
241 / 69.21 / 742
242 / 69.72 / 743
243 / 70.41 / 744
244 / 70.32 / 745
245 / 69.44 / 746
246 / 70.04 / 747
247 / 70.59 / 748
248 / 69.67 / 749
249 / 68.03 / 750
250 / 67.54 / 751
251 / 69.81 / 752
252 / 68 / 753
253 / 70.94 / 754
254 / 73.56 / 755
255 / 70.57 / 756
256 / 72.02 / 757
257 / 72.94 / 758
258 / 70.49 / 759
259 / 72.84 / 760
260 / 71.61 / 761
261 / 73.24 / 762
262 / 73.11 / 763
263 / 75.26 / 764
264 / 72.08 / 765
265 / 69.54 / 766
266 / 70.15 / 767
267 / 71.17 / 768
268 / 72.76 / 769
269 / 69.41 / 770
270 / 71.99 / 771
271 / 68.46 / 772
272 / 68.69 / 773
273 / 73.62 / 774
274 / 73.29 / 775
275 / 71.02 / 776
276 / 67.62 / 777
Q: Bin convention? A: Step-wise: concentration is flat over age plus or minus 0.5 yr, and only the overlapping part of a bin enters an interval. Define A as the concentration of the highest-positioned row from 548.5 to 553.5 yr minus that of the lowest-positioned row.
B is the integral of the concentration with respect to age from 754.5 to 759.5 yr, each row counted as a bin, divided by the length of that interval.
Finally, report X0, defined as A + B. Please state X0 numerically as 69.9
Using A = -2.1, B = 71.9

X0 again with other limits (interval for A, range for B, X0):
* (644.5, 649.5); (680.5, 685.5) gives 80.7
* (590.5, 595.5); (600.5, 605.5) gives 77.0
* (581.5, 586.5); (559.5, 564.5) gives 80.5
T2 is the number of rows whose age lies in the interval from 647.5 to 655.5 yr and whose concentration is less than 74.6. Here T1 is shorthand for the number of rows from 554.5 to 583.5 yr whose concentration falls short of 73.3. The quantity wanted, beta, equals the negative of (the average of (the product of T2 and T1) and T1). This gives -16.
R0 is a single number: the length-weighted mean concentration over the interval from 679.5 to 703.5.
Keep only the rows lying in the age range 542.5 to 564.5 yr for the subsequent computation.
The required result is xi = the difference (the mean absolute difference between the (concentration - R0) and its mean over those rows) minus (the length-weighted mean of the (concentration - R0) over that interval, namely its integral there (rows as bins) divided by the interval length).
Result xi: 4.5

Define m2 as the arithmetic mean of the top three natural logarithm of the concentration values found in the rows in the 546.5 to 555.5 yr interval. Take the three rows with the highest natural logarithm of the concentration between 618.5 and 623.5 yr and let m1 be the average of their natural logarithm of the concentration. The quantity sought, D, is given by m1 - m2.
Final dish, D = -0.029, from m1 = 4.305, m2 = 4.334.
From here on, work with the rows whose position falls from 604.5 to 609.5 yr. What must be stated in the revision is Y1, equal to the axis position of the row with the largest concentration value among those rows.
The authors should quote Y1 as 607 yr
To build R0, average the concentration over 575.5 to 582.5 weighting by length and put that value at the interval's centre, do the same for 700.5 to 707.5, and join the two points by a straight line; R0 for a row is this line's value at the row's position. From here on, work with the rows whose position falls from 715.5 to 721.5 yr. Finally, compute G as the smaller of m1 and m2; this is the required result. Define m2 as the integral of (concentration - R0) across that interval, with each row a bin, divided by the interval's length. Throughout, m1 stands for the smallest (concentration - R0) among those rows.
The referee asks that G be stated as -7.2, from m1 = -7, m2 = -4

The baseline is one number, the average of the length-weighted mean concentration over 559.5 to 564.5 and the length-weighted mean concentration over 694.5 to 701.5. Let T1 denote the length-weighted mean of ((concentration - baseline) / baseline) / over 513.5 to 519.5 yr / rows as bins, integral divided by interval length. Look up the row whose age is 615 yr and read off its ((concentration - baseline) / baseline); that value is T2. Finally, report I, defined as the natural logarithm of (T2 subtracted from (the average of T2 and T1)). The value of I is -3.48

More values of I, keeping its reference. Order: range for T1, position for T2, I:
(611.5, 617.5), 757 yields -4.44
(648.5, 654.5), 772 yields -3.35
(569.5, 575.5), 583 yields -5.17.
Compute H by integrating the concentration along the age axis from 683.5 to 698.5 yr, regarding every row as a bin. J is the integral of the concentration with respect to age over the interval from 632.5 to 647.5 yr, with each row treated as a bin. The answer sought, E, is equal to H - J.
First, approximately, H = 1171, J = 1083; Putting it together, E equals 88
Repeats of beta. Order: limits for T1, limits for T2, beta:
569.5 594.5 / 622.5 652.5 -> -100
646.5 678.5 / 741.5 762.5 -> -66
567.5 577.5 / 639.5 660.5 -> -24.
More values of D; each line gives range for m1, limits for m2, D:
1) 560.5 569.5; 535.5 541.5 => 0.023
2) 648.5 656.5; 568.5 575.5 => 0.000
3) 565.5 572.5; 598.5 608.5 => -0.017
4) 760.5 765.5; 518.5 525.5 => -0.038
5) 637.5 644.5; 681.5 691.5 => -0.080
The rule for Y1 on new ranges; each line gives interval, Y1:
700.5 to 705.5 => 704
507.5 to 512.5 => 512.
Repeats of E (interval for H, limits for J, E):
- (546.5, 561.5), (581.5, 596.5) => 29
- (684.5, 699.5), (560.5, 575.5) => 58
